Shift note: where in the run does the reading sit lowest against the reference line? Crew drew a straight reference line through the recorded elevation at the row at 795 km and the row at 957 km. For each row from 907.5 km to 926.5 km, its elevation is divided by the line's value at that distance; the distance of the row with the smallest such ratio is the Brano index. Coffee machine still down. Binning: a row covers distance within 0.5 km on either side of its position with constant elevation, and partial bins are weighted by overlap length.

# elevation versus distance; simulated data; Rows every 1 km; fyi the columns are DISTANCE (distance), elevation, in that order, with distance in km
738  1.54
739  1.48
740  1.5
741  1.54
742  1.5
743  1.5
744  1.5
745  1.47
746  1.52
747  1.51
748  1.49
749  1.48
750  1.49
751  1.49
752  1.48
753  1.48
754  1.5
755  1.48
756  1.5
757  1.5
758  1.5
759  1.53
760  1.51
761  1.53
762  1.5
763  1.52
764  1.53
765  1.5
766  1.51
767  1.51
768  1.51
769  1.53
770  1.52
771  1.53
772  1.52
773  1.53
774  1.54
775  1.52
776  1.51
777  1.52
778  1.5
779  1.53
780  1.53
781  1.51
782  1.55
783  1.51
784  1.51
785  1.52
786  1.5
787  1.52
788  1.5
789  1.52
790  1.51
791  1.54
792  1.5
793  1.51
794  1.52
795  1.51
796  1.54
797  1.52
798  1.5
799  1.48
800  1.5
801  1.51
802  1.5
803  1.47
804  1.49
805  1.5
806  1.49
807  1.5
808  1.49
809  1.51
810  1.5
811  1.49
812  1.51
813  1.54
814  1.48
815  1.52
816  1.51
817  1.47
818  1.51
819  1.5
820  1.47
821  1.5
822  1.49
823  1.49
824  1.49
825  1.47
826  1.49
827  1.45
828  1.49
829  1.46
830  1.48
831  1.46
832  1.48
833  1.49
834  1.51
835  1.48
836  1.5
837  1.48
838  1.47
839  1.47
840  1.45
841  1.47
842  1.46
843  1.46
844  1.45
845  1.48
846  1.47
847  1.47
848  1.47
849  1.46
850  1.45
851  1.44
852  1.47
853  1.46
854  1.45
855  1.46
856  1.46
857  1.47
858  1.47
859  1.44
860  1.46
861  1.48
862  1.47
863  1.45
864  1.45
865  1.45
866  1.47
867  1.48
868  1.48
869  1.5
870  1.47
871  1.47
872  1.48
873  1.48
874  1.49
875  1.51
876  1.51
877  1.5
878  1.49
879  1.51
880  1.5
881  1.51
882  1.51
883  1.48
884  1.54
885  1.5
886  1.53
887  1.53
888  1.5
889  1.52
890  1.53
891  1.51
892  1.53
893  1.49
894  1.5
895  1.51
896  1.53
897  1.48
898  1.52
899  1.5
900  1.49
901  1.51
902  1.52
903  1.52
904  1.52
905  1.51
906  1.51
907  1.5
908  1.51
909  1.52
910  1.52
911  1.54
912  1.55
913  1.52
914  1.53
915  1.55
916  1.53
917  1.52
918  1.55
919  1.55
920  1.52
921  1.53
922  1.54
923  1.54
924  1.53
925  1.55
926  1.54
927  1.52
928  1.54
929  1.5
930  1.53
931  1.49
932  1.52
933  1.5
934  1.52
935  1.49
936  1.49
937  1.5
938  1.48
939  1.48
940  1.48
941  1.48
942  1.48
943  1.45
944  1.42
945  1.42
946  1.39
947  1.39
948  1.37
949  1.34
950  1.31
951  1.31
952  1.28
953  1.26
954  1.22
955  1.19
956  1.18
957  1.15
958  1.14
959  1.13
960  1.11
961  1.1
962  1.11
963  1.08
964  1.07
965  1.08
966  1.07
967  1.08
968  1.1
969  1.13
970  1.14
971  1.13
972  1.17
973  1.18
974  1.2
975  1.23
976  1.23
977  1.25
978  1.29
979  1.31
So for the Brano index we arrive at 908 km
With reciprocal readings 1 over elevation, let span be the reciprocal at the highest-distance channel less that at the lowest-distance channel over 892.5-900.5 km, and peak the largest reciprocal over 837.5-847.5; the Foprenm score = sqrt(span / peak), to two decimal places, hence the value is 0.00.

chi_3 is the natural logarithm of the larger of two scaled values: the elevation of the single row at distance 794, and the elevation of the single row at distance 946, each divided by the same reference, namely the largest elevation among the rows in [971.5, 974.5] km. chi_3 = 0.236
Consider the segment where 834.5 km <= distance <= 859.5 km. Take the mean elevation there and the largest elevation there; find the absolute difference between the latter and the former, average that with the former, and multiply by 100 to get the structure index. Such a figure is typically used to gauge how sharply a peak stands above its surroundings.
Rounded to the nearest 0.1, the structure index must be 75.0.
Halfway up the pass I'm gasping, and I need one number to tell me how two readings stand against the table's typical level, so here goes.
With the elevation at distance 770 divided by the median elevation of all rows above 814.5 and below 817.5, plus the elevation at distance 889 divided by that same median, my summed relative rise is 2.01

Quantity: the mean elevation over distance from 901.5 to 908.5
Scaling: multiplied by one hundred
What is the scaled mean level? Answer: 151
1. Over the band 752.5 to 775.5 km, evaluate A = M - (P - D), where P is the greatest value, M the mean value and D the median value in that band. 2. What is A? 1.48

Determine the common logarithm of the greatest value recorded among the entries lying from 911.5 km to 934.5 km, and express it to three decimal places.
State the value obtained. 0.190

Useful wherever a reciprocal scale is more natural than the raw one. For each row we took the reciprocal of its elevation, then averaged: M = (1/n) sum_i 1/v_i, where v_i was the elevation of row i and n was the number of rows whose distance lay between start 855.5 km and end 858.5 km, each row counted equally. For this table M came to 0.682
